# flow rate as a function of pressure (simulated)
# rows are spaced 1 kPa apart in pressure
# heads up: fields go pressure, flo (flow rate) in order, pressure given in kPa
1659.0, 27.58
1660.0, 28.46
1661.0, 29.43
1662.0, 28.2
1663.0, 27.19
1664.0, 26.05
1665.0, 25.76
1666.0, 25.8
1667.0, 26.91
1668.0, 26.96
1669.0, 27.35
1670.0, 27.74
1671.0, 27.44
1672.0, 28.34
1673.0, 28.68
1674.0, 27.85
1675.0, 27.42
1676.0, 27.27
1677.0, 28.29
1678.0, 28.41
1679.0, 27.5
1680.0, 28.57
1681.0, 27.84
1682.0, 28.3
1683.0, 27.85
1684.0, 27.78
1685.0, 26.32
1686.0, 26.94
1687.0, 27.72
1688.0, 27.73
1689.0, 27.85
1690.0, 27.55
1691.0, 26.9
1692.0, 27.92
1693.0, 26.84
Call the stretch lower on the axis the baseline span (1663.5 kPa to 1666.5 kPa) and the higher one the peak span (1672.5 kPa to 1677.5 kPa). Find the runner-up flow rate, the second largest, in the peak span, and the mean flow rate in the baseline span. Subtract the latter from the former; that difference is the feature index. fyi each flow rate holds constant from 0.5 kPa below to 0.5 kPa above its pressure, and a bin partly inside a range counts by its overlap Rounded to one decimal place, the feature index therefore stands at 2.4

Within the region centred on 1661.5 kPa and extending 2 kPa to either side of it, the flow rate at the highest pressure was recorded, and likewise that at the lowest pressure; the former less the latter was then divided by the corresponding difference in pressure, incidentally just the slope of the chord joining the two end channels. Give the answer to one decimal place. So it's -0.4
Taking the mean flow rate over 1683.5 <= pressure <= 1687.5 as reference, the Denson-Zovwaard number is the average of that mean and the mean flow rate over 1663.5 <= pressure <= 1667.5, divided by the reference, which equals 0.98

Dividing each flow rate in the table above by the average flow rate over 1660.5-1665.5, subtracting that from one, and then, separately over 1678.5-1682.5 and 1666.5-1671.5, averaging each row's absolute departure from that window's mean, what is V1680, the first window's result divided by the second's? 1.39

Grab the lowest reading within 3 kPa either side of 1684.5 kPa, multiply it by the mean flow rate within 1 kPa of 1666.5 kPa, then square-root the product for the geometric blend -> 26.3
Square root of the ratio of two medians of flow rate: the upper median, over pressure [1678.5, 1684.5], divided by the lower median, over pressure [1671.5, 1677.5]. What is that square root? 1.00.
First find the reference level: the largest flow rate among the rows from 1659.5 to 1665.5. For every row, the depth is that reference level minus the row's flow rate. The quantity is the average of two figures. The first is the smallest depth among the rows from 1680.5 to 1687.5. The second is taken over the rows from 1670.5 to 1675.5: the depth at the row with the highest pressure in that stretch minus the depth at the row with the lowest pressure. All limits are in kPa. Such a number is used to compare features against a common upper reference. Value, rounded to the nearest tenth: 0.6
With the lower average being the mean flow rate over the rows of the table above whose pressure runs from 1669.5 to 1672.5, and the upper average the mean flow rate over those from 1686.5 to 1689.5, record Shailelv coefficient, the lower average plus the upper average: 55.6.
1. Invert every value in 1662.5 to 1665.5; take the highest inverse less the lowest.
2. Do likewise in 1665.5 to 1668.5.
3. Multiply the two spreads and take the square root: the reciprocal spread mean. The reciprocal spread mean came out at 0.0018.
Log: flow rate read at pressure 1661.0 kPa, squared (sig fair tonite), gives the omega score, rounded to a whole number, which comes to 866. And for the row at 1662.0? 795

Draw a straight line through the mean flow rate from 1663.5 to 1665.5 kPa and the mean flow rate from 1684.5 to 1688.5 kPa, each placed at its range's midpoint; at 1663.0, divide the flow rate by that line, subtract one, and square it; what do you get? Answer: 0.003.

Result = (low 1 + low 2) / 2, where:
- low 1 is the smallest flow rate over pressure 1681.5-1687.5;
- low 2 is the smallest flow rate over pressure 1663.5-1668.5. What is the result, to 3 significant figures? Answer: 26.0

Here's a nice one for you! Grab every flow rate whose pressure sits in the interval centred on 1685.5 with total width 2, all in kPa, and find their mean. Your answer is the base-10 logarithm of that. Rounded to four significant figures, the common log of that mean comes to 1.425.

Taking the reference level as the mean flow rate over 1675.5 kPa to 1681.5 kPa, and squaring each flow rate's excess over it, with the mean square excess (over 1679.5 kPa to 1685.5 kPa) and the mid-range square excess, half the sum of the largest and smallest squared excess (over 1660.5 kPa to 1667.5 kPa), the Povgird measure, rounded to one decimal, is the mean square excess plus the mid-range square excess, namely 3.0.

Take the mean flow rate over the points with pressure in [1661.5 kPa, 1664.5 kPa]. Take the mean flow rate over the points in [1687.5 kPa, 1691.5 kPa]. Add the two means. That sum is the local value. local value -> 54.7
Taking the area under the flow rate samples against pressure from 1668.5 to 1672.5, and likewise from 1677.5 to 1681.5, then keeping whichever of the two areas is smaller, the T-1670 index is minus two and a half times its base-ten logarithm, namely -5.11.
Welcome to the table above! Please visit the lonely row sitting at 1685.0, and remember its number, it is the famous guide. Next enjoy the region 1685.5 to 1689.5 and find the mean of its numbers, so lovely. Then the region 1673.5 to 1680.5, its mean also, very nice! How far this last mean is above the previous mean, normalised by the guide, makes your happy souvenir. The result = 0.013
